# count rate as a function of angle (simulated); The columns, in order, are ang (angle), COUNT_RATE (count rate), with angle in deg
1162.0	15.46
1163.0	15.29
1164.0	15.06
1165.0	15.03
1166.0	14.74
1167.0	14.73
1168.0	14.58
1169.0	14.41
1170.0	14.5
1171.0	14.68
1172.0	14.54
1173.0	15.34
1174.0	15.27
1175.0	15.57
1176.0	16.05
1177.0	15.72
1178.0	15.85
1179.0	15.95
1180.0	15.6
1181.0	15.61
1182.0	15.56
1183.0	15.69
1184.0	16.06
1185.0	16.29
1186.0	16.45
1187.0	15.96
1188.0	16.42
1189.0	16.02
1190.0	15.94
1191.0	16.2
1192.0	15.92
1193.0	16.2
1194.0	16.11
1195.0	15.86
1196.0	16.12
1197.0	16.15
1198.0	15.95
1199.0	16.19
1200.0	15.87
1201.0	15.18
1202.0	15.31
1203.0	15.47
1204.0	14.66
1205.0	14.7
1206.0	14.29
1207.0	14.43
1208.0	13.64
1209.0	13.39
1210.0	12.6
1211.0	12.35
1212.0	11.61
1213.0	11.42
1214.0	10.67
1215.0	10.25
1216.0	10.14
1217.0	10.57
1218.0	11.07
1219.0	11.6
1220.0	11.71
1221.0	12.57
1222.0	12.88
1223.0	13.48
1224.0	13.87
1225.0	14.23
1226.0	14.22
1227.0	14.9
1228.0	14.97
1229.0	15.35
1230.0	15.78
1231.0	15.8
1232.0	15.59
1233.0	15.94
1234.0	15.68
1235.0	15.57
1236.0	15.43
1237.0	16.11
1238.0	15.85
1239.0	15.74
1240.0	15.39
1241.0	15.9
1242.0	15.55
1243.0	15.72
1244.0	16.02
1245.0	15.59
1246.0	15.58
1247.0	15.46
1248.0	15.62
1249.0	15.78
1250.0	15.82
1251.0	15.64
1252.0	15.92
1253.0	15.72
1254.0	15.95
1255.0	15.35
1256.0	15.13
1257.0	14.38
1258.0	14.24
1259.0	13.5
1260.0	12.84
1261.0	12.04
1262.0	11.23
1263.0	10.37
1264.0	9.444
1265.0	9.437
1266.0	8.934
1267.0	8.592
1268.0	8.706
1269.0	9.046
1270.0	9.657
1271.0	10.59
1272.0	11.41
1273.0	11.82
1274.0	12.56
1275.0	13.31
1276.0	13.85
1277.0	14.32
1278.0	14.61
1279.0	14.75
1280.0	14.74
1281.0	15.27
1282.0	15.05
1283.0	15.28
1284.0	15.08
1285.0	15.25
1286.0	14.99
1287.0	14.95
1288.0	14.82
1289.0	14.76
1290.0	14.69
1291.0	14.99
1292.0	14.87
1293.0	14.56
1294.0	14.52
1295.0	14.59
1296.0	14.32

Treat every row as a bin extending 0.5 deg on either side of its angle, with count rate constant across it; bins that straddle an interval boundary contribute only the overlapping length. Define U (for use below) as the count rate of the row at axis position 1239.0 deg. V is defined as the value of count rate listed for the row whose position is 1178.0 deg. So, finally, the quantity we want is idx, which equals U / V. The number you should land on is 0.99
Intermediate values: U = 15.74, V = 15.85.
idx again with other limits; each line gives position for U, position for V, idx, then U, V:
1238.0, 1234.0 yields 1.01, 15.85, 15.68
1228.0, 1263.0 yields 1.44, 14.97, 10.37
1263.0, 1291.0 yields 0.69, 10.37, 14.99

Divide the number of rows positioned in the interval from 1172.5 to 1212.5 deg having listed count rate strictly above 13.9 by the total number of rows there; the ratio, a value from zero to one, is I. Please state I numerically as 0.9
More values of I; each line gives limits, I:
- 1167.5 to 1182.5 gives 1.0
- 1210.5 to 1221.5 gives 0.0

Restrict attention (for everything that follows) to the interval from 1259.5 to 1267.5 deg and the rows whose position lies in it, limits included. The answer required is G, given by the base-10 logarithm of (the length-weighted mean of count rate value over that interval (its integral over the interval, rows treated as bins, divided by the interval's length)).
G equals 1.02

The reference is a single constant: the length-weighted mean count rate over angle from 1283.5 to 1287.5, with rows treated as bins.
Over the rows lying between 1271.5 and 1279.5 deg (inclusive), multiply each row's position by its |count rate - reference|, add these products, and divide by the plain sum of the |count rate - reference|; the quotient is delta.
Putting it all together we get 1273.9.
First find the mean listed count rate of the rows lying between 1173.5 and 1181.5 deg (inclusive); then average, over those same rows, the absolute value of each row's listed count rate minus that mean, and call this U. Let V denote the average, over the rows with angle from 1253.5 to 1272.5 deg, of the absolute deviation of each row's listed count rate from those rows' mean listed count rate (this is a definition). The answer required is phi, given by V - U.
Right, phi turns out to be 2.0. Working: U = 0.2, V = 2.2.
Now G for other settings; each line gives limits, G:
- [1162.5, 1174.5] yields 1.17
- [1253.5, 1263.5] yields 1.13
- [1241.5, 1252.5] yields 1.20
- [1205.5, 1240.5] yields 1.14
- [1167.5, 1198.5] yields 1.20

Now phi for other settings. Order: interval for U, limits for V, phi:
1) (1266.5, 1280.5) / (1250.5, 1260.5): -1.1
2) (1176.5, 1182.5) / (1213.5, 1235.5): 1.7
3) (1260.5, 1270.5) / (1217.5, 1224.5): 0.0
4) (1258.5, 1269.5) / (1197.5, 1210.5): -0.6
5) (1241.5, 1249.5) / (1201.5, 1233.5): 1.4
